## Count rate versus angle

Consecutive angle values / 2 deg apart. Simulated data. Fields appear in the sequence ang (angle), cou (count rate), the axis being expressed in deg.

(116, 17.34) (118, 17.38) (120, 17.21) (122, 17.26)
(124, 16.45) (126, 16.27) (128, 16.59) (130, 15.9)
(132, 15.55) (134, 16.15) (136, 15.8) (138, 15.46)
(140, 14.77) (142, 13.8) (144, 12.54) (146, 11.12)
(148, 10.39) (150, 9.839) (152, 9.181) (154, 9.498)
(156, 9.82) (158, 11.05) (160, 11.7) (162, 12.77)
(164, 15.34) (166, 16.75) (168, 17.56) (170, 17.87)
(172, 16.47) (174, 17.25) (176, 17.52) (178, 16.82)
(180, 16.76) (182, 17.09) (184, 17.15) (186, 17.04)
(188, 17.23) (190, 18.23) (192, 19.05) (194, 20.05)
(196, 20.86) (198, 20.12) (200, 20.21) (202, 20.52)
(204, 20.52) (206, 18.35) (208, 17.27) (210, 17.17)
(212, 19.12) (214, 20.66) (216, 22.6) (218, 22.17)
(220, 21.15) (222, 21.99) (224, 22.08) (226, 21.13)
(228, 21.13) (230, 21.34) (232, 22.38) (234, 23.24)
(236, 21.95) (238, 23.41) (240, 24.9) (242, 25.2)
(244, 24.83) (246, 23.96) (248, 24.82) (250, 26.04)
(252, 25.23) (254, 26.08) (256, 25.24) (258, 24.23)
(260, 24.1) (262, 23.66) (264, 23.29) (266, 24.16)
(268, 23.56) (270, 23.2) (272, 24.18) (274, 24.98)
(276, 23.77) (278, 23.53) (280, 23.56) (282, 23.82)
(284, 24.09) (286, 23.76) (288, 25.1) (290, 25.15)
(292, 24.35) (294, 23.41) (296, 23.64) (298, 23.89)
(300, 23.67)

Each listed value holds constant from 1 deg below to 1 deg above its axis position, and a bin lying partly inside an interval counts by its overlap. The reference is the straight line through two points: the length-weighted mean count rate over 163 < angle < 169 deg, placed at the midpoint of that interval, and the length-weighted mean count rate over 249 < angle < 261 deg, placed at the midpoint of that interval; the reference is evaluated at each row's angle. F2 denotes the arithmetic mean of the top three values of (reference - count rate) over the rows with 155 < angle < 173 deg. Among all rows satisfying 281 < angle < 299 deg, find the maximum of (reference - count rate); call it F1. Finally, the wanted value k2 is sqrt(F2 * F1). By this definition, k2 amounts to 5.2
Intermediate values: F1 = 5.5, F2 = 4.9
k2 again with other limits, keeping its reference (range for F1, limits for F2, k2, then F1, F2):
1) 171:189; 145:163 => 2.9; 1.4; 5.9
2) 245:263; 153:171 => 3.4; 2.2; 5.5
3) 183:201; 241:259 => 0.9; 1.4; 0.5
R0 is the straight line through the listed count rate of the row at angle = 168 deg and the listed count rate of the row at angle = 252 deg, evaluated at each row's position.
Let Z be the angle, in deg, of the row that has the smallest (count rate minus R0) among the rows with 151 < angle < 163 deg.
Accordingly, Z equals 152 deg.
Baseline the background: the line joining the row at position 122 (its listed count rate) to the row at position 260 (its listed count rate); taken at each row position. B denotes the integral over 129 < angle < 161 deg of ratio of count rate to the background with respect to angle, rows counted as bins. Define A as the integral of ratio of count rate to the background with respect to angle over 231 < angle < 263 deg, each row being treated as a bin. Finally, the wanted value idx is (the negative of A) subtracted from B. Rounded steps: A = 33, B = 22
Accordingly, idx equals 55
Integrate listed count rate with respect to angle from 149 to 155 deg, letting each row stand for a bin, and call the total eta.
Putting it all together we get 57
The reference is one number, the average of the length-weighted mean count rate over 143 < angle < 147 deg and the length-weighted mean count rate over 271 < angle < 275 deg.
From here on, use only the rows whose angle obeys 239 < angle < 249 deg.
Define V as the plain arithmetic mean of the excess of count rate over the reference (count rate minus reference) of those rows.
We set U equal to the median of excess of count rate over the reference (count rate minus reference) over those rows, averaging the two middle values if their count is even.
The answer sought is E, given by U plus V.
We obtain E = 13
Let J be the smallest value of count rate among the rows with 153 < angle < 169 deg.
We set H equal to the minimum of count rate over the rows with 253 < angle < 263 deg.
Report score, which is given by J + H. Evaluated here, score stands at 33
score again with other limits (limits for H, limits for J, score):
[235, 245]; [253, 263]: 46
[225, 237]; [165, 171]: 38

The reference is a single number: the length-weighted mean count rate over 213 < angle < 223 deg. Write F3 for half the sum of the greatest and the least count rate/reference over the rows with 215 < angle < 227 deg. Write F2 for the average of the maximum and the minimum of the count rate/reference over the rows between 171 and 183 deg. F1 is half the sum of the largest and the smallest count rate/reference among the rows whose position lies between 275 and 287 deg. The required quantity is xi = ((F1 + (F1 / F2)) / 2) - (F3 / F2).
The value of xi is 0.0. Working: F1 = 1.10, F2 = 0.78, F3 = 1.01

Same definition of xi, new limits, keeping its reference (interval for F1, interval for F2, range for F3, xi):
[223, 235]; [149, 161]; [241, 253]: -0.8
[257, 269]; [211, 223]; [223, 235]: 0.1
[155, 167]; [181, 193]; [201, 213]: -0.4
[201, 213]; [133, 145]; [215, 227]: -0.4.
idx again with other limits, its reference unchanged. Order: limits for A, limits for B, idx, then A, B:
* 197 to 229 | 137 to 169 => 51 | 30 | 21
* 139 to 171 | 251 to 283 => 53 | 22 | 32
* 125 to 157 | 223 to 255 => 56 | 23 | 33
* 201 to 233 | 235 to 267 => 63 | 30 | 33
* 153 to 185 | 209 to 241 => 56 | 25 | 31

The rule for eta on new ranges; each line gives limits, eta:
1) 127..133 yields 96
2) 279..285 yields 143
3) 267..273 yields 142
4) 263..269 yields 142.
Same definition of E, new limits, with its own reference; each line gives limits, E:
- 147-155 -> -17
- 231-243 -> 10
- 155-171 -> -8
